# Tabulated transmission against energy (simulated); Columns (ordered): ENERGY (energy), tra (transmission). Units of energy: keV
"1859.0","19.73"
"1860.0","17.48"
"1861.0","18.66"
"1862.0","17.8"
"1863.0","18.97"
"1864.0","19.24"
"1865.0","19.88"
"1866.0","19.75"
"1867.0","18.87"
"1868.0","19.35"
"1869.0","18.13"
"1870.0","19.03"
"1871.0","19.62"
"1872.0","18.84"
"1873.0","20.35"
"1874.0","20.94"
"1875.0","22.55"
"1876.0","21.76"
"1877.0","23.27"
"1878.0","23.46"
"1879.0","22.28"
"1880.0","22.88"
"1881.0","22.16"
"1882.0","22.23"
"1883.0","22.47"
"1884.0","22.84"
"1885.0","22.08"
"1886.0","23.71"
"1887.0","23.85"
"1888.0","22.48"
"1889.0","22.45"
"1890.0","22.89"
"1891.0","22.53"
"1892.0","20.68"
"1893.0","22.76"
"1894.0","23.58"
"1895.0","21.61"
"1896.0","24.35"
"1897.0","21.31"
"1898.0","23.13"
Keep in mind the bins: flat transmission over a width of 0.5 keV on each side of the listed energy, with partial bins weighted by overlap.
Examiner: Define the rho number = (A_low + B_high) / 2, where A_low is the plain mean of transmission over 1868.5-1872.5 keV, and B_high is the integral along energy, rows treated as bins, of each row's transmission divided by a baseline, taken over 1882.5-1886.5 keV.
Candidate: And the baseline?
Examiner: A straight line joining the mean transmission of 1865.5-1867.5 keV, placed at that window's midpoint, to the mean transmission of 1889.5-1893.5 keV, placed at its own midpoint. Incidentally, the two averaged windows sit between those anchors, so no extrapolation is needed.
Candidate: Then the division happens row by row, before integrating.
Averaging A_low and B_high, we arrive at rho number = 11.6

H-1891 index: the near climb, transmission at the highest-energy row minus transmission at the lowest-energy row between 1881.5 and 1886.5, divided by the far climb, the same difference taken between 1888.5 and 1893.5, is 4.8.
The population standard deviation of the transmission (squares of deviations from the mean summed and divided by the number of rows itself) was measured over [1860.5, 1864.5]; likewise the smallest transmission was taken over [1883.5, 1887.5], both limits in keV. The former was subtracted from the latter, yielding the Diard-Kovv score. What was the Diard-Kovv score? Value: 21.5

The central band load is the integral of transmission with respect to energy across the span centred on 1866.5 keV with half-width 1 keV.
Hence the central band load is 38.6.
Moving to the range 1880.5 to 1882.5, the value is 44.4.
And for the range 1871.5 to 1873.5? 39.2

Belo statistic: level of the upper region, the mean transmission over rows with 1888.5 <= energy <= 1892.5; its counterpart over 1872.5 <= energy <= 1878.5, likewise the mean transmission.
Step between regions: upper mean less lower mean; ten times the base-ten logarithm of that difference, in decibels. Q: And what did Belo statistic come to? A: -10.8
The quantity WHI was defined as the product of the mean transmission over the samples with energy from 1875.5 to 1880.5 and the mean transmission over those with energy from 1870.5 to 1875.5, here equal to 465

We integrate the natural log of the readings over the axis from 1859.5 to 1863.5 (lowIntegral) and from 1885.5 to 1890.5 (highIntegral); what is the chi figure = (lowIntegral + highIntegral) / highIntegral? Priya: 1.7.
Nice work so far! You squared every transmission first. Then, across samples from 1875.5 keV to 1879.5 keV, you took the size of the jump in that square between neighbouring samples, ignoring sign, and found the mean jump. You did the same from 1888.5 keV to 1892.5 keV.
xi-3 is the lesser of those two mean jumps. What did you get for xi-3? 39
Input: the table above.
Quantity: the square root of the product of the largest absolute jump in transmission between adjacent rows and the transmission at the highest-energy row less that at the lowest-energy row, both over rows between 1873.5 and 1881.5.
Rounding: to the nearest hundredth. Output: 1.40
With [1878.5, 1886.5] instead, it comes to 1.53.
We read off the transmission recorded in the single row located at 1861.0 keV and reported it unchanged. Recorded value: 18.66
